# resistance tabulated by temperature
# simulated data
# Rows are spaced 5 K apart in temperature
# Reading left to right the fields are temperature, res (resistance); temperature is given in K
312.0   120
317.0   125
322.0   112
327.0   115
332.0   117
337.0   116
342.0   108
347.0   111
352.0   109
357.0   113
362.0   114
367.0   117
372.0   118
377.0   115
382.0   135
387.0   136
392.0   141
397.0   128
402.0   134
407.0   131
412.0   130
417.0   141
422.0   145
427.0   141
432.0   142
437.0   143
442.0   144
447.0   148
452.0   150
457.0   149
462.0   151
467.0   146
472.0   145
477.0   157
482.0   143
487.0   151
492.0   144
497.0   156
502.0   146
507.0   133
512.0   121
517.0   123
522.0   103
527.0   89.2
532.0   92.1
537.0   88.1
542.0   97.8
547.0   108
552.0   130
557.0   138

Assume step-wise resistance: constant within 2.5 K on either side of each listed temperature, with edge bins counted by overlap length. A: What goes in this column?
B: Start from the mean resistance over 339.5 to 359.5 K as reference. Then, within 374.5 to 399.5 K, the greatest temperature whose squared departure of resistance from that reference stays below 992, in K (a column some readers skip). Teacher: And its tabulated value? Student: 397.0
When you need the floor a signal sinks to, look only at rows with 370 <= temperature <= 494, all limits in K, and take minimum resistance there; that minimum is 115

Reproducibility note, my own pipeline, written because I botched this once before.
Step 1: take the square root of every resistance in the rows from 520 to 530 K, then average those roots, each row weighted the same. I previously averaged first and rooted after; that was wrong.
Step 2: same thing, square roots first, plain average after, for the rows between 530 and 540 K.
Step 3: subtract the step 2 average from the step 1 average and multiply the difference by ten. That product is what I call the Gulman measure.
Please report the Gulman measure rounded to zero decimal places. 3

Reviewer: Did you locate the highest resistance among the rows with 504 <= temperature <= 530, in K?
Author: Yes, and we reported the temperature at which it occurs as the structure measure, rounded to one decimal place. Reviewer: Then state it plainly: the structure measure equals 507.0 K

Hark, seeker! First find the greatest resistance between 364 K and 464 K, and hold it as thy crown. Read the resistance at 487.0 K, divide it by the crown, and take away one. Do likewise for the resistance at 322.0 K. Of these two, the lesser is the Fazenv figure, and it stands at -0.26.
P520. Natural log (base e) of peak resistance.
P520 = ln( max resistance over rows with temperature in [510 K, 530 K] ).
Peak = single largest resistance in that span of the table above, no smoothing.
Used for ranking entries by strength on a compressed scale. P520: 4.8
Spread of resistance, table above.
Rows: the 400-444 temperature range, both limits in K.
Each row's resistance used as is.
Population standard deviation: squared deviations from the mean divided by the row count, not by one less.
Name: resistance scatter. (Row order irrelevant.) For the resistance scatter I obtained 5.4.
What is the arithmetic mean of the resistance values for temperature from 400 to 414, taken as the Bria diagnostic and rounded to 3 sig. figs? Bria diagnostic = 132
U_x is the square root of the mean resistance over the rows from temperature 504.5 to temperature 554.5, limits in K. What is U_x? 10.4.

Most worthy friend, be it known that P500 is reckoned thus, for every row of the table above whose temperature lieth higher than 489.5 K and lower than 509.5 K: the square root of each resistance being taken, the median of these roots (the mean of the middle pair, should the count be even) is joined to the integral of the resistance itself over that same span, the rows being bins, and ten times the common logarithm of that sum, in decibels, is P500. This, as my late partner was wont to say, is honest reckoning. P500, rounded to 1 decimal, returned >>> 34.6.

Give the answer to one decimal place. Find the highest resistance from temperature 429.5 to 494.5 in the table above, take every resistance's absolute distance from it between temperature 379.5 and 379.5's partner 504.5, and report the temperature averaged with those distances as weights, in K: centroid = 427.2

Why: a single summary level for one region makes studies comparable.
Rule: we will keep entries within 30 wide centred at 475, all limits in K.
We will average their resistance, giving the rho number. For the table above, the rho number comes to 149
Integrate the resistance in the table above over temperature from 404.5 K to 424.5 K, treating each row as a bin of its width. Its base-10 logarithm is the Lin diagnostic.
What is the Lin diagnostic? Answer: 3.44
